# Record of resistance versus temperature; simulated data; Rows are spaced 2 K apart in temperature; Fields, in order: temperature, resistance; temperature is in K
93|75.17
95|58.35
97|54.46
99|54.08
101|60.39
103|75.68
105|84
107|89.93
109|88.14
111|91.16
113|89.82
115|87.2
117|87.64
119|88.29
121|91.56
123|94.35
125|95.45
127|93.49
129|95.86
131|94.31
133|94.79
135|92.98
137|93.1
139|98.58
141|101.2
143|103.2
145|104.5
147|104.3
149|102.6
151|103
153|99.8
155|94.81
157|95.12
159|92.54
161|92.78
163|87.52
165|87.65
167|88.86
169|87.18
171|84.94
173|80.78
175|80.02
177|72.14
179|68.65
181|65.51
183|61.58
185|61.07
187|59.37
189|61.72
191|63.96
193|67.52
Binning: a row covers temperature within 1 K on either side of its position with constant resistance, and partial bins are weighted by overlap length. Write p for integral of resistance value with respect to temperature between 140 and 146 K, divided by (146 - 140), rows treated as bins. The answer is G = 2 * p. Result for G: 206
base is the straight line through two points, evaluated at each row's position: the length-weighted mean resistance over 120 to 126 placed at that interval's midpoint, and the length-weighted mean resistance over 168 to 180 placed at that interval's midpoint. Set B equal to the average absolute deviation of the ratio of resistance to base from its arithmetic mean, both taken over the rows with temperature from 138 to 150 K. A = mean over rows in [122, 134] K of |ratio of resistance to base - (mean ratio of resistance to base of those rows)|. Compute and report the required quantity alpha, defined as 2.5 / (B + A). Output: 60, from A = 0.01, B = 0.03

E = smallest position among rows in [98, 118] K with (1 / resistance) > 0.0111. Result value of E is 99 K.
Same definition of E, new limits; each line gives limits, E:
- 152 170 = 163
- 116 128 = 117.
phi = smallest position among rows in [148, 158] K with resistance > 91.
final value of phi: 149 K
